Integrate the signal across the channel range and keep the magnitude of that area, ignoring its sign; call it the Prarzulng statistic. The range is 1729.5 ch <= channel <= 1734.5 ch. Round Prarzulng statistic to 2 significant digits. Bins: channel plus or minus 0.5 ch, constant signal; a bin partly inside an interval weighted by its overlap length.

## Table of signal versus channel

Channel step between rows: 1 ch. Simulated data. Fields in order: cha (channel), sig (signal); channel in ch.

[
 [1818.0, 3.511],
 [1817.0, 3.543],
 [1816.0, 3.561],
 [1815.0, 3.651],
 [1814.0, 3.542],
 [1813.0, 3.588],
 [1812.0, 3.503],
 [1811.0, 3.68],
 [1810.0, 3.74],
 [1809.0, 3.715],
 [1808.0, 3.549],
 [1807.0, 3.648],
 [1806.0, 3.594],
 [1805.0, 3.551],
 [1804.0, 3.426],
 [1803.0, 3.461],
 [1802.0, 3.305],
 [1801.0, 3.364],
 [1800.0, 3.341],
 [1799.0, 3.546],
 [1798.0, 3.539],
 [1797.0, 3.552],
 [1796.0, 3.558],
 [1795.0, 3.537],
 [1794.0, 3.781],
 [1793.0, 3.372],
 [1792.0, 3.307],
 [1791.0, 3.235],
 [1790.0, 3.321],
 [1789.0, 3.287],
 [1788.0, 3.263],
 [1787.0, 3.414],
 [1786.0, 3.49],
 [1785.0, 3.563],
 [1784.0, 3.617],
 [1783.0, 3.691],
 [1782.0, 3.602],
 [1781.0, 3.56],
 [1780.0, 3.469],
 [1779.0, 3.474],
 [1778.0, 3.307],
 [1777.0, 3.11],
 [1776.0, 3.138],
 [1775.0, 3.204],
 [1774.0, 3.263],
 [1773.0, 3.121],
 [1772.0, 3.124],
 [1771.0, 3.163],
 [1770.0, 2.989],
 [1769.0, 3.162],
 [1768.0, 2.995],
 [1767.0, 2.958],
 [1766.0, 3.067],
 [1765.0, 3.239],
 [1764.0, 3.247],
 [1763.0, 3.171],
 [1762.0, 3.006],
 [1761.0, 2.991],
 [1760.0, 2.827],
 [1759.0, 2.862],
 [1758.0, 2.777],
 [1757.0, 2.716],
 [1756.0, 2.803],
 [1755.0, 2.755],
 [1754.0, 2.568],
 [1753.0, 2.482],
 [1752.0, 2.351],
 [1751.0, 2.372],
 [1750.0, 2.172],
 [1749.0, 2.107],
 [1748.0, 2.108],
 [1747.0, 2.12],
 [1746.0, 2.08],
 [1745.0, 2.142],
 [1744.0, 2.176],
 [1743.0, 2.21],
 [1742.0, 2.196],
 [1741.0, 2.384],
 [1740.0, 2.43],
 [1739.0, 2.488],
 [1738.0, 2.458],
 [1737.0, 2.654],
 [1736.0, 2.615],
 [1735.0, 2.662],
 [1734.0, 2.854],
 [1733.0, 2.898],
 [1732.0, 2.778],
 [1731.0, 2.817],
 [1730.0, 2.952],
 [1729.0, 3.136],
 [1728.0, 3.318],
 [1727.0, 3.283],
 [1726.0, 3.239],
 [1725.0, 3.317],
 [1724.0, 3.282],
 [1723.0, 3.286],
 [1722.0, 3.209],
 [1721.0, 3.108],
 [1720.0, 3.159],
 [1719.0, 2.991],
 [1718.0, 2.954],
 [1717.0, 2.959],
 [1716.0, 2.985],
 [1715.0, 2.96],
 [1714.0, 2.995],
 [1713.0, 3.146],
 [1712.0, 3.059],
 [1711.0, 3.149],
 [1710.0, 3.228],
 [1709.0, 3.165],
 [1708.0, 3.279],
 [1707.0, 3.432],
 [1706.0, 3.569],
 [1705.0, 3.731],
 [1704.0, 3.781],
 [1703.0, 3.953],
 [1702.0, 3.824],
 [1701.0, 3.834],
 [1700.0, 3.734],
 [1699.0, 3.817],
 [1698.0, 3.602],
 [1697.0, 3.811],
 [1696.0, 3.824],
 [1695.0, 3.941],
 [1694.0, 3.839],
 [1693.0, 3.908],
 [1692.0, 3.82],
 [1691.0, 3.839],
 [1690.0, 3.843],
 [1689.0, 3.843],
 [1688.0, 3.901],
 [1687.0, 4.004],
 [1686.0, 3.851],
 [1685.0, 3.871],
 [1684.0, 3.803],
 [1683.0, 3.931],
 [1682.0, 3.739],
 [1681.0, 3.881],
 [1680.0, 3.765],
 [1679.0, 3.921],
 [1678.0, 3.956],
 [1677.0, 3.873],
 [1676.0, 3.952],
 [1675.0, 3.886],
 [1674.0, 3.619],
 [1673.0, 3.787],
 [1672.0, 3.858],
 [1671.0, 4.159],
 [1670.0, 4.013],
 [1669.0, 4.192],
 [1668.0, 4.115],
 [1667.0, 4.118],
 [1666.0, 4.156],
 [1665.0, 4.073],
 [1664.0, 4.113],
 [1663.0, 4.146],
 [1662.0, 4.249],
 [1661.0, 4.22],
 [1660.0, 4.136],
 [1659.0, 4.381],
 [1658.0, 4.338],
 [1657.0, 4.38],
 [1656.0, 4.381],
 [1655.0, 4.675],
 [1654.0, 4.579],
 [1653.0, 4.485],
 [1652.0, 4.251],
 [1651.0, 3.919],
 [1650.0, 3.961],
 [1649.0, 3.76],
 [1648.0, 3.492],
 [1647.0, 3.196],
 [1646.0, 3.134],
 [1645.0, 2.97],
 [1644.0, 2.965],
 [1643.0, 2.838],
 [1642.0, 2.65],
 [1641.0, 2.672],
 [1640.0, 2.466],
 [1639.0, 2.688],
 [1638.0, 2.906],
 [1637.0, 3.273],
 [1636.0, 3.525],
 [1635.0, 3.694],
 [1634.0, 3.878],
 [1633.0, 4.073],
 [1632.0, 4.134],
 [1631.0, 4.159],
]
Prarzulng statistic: 14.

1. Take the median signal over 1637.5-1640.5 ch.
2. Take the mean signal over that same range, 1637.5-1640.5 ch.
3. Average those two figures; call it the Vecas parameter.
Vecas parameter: 2.7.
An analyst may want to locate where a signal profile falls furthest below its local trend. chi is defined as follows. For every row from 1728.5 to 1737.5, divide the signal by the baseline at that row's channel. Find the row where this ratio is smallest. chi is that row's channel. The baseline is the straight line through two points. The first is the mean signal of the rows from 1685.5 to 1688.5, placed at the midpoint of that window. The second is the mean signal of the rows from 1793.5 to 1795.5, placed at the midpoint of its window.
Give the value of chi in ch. 1736.0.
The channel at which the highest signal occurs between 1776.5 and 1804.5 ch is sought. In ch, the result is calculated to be 1794.0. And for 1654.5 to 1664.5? 1655.0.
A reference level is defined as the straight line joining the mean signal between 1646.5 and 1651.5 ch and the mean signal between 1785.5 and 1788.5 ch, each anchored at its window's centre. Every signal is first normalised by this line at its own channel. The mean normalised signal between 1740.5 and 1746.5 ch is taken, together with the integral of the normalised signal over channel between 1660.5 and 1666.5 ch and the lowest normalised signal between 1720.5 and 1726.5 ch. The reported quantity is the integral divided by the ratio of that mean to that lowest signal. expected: 9.6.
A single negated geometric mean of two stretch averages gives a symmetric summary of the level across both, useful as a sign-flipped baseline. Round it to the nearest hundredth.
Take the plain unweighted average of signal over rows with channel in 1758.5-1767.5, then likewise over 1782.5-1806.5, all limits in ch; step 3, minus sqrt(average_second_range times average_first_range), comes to -3.25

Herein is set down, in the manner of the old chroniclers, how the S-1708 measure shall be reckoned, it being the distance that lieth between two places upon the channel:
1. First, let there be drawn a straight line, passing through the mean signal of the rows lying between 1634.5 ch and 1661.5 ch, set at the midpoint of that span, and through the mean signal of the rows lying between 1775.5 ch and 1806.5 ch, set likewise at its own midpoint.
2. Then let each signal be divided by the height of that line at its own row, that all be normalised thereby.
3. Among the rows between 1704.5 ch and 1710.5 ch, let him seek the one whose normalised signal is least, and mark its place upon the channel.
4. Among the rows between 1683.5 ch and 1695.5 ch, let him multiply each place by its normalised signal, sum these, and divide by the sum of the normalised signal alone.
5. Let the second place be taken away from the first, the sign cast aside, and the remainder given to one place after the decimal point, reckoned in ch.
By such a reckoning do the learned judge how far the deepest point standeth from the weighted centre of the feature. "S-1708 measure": 19.5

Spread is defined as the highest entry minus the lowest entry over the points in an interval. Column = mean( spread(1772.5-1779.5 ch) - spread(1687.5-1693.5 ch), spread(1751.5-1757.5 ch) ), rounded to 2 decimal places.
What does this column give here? 0.36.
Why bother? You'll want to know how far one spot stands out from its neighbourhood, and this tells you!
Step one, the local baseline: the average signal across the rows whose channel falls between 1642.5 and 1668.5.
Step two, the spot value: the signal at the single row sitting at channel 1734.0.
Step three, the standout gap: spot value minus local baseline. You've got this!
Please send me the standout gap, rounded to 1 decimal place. -1.1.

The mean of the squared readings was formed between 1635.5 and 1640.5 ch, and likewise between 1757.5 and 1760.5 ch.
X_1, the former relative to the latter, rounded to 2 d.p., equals 1.13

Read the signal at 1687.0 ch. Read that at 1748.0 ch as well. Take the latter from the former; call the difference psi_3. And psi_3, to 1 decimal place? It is 1.9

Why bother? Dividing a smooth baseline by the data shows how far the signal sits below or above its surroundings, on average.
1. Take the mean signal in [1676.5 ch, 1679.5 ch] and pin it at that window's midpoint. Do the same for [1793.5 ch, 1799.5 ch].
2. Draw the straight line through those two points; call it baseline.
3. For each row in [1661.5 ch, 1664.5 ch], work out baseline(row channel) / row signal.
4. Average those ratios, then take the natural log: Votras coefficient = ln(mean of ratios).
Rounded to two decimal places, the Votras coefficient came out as -0.05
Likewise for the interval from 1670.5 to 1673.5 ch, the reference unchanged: 0.00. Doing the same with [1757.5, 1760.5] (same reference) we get 0.27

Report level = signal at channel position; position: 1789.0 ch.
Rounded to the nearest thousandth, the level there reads 3.287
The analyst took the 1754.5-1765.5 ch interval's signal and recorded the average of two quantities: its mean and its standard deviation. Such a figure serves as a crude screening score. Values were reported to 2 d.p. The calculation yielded 1.57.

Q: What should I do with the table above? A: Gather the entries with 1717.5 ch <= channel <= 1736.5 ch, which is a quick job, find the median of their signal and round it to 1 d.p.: 3.1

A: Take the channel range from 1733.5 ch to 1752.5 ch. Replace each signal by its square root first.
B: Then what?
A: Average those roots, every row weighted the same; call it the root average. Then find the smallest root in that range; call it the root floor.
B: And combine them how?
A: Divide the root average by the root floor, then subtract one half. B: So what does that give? 0.561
